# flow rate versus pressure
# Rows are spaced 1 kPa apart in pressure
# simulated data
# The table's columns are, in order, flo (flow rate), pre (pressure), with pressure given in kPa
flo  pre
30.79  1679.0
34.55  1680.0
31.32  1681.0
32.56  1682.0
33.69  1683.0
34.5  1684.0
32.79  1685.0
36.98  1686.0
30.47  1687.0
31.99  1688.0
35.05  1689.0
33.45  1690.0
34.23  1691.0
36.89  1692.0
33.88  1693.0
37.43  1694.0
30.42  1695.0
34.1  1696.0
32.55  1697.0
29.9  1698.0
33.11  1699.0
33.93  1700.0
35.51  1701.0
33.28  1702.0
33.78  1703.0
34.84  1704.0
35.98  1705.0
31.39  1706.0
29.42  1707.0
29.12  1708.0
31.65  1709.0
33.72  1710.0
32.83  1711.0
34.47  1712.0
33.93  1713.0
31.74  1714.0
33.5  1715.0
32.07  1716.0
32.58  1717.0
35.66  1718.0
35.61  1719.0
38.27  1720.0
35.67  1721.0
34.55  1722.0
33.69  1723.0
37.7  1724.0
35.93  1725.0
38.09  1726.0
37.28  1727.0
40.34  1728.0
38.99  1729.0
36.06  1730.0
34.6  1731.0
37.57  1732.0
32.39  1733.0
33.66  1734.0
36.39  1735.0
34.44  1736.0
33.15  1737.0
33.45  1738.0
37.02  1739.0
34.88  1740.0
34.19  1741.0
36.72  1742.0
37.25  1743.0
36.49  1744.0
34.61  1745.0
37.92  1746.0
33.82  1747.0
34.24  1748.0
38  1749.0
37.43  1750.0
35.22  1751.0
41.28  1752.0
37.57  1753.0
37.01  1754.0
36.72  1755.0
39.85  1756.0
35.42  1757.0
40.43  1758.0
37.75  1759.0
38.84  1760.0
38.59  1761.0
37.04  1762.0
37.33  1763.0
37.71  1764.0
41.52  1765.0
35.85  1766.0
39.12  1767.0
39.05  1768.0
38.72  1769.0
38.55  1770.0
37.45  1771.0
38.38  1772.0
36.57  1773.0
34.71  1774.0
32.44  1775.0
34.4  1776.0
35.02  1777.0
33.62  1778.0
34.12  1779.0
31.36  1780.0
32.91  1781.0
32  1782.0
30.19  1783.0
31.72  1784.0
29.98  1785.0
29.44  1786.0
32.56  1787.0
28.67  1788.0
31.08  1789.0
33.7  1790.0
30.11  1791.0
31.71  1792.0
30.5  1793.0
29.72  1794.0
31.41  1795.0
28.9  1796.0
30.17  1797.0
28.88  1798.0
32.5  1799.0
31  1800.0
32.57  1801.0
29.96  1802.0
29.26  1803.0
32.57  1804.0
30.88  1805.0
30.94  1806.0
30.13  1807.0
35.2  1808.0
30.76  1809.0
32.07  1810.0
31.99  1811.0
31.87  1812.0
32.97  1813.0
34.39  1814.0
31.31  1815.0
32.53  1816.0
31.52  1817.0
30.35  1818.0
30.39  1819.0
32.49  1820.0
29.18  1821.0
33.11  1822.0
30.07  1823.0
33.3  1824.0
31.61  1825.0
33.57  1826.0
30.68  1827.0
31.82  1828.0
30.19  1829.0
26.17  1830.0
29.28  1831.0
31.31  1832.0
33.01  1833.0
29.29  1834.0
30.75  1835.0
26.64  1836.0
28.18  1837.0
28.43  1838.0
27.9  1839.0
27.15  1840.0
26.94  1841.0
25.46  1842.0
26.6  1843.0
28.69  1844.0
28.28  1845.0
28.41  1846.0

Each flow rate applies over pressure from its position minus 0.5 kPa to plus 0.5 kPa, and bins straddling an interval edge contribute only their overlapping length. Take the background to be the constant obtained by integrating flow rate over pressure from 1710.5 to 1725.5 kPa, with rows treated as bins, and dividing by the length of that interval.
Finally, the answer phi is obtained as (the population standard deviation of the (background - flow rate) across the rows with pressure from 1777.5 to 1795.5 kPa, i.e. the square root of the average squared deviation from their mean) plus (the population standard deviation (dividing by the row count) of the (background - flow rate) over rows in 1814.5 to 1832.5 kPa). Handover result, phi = 3.27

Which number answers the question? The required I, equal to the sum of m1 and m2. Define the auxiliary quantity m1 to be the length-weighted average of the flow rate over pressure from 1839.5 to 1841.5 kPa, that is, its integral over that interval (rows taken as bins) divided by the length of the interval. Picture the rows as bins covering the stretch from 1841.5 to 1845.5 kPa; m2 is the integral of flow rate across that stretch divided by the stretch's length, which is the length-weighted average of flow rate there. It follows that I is 54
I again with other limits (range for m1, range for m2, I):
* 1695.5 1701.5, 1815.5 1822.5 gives 65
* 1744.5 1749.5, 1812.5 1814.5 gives 69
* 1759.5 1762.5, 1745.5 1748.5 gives 73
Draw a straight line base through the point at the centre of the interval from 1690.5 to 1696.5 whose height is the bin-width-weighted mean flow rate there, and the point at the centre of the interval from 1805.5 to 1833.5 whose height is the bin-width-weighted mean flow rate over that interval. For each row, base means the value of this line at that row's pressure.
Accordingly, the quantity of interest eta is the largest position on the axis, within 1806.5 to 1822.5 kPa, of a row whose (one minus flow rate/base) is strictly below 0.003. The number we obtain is 1822.0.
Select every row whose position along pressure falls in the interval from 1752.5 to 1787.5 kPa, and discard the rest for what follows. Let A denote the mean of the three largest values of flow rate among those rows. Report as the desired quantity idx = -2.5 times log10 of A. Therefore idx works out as -4.02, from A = 41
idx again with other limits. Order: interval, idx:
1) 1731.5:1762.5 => -4.02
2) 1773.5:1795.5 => -3.85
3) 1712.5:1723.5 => -3.91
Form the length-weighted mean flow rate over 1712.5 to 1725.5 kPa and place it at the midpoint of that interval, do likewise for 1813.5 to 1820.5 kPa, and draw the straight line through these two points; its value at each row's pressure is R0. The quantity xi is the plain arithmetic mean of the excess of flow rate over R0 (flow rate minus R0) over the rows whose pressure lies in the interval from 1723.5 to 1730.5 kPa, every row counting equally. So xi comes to 3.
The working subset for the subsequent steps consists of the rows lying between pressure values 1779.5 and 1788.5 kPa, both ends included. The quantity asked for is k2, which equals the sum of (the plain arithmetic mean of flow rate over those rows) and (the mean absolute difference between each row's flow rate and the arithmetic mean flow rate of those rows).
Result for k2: 32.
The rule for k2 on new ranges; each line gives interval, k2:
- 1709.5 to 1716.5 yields 34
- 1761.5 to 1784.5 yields 38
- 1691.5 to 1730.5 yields 36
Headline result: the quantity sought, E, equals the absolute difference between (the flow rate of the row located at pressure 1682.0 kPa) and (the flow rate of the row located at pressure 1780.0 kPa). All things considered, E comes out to 1.2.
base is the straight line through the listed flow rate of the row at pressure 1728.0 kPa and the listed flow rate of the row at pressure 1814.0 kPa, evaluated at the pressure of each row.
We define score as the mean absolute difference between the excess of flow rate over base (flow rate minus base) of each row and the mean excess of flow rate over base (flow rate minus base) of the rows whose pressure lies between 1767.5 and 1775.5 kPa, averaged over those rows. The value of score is 1.7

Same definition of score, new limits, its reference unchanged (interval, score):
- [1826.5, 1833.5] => 1.5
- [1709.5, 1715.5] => 0.7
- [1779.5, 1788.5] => 1.2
